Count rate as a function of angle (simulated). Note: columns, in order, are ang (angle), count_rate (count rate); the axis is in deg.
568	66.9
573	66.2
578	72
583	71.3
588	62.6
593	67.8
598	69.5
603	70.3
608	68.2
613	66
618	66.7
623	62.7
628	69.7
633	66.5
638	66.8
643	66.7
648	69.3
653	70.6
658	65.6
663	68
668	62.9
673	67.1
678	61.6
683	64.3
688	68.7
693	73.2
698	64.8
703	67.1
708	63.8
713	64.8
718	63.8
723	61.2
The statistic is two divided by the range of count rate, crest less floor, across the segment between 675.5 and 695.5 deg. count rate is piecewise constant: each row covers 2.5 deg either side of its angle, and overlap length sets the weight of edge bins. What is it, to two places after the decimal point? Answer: 0.17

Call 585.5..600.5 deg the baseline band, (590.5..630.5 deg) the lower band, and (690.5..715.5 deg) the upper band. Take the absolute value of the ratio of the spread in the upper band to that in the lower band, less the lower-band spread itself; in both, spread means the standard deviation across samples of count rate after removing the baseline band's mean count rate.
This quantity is 0.9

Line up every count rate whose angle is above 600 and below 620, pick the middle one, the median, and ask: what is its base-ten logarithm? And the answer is 1.83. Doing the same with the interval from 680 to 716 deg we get 1.81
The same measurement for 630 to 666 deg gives 1.82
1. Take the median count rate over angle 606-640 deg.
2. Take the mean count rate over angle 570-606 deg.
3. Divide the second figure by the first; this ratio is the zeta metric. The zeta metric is 1.03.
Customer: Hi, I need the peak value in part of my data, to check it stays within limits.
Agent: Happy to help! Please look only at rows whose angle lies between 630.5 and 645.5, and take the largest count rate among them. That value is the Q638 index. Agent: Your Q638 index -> 66.8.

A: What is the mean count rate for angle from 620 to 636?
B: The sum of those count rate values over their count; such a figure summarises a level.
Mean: 66.3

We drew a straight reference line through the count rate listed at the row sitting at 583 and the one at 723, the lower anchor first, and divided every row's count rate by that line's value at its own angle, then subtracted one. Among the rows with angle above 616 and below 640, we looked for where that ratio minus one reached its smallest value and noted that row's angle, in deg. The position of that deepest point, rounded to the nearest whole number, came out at 623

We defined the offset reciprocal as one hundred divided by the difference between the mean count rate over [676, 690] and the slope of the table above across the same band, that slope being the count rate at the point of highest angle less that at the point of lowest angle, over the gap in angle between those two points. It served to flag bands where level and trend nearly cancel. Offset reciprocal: 1.559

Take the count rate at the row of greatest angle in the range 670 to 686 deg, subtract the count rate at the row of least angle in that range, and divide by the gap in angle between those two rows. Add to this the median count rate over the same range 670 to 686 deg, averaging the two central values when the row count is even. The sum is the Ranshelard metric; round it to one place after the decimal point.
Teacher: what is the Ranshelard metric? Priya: 64.0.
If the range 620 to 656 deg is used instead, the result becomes 67.1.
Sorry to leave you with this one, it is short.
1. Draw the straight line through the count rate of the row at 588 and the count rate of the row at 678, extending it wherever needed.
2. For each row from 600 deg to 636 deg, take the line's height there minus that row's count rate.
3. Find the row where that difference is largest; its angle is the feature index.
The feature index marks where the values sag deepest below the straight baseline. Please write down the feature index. 623 deg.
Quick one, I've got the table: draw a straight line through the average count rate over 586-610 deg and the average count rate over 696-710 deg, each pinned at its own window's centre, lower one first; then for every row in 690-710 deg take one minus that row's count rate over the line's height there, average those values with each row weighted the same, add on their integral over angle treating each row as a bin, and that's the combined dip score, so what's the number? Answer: -0.6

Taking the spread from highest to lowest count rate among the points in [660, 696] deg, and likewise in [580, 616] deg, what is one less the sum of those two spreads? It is -19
